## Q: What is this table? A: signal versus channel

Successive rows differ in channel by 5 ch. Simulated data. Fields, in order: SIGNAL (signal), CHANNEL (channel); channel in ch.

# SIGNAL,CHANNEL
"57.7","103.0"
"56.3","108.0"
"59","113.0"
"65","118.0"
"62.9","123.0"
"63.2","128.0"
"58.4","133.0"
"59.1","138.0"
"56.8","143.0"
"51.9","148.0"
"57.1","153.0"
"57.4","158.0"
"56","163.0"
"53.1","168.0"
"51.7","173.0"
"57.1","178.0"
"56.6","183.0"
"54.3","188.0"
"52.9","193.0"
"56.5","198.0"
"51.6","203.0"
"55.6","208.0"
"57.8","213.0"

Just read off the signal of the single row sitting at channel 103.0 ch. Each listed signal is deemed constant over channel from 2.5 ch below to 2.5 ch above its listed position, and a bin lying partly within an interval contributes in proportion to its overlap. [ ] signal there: 57.7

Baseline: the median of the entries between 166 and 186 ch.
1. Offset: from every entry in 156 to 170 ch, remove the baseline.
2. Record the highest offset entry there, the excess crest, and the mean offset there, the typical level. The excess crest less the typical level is 1.9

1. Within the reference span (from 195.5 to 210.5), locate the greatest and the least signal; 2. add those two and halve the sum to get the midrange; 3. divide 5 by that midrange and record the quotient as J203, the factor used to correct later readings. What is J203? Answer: 0.0925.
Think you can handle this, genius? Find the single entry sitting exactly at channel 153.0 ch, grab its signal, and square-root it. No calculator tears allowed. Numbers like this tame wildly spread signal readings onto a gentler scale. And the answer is 7.56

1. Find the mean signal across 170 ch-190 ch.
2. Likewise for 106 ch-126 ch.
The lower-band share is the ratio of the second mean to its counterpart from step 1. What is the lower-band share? 1.11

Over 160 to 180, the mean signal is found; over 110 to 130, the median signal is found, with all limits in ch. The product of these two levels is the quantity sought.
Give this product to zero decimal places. 3435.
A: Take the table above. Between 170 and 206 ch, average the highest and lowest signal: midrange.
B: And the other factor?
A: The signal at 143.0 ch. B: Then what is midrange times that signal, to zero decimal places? 3087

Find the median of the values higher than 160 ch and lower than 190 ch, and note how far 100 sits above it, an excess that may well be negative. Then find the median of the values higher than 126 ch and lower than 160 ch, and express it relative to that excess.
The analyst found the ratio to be 1.28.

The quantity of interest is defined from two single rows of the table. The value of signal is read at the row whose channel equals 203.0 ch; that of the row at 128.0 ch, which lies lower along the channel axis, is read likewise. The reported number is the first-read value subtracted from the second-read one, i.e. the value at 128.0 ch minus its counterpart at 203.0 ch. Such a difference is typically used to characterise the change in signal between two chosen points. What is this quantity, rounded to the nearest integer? 12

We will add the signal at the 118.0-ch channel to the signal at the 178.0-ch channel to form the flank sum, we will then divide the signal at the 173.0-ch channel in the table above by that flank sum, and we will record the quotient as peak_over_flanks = 0.423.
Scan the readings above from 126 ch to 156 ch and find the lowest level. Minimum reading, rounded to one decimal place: 51.9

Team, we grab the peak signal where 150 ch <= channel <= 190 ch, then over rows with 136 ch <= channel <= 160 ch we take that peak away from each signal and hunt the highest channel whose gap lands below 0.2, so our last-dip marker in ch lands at 158.0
